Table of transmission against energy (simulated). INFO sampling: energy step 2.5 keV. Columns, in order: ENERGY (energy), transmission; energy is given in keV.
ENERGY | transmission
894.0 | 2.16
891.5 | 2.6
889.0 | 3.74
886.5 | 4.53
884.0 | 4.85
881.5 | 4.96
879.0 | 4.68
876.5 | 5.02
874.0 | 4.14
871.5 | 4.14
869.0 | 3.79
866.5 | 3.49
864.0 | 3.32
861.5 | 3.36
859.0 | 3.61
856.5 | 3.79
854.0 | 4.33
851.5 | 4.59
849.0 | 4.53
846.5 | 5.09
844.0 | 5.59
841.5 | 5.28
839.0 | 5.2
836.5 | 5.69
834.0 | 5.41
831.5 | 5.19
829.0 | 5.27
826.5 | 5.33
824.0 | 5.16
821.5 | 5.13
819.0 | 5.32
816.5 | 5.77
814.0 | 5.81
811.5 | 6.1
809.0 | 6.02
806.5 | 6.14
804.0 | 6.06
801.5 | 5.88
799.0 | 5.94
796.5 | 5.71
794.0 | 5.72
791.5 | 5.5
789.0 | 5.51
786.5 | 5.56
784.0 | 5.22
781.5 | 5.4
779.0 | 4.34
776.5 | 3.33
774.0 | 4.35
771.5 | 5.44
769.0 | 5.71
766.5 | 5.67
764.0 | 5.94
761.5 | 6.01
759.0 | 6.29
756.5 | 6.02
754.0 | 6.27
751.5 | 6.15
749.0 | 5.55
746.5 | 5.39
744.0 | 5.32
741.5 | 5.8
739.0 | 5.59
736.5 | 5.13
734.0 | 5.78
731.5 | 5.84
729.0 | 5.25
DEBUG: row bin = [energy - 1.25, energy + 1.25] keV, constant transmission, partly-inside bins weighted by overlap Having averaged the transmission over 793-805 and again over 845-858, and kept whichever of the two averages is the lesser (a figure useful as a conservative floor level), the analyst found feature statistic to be 4.47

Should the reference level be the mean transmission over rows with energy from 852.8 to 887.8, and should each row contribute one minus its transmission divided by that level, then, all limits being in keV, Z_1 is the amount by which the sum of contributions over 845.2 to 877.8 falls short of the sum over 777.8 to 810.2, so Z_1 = -4.8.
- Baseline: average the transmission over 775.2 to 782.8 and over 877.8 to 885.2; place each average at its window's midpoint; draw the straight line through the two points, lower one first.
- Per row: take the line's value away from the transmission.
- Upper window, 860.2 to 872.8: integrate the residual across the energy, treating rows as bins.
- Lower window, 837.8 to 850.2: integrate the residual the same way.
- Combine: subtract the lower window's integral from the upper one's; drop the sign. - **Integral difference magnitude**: 20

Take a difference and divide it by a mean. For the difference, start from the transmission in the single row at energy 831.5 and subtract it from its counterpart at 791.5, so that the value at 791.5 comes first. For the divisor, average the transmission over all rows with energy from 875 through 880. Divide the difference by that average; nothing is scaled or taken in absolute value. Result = 0.06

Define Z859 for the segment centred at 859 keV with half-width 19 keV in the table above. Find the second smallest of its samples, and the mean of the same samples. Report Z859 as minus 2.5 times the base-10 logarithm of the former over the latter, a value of 0.26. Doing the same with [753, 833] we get 0.26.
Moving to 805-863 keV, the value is 0.38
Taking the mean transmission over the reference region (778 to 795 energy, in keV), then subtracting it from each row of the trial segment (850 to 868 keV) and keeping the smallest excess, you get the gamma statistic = -2.0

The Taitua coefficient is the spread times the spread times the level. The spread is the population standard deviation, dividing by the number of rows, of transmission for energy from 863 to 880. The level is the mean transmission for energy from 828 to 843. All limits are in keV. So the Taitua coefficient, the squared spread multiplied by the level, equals 1.7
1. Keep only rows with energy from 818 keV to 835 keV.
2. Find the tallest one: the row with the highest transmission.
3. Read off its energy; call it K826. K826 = 834.0 keV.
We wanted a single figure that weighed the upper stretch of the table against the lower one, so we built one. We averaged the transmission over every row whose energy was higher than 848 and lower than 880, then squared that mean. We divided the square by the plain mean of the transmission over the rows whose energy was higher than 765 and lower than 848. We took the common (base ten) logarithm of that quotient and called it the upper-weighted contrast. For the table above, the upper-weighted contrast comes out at 0.48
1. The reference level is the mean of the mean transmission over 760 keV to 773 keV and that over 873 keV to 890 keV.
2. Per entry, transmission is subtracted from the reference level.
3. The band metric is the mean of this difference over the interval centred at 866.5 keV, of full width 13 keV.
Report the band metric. 1.5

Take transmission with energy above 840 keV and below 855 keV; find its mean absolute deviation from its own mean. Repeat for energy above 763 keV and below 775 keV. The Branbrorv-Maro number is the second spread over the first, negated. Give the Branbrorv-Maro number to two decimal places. -1.03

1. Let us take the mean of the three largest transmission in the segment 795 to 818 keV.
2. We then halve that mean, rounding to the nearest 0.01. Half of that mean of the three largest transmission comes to 3.05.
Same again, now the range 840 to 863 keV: 2.66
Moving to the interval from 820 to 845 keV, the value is 2.78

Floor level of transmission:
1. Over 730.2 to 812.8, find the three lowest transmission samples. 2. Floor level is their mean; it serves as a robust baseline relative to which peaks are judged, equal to 4.0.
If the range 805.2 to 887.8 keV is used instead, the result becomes 3.4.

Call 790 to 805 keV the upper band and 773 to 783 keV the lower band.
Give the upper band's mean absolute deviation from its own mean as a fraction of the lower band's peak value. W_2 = 0.029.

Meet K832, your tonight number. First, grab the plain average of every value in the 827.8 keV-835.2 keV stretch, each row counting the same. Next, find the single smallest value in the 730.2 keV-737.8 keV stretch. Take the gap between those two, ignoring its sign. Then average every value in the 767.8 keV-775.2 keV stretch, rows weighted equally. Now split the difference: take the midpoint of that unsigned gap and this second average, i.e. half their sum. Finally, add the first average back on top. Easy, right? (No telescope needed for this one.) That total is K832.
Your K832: 8.0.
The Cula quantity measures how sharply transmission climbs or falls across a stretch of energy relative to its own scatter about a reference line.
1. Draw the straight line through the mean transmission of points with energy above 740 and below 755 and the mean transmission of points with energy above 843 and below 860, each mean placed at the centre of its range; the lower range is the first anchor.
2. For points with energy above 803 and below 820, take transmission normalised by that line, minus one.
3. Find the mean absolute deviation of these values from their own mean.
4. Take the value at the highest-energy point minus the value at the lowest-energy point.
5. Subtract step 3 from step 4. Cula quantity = -0.14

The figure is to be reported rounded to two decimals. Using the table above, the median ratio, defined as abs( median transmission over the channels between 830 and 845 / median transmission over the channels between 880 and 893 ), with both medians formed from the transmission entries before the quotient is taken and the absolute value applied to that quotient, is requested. 1.18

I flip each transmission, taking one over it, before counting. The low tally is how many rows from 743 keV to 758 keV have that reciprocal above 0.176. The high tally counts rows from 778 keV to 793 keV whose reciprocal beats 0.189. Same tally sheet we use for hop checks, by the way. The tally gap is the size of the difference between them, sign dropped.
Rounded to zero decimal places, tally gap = 1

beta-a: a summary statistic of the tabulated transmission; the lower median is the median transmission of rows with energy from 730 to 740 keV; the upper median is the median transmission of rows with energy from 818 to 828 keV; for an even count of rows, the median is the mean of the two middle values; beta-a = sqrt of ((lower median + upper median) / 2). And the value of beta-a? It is 2.34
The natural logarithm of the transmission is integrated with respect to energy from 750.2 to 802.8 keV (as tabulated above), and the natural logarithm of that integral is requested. 4.5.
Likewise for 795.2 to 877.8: 4.9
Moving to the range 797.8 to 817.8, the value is 3.6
